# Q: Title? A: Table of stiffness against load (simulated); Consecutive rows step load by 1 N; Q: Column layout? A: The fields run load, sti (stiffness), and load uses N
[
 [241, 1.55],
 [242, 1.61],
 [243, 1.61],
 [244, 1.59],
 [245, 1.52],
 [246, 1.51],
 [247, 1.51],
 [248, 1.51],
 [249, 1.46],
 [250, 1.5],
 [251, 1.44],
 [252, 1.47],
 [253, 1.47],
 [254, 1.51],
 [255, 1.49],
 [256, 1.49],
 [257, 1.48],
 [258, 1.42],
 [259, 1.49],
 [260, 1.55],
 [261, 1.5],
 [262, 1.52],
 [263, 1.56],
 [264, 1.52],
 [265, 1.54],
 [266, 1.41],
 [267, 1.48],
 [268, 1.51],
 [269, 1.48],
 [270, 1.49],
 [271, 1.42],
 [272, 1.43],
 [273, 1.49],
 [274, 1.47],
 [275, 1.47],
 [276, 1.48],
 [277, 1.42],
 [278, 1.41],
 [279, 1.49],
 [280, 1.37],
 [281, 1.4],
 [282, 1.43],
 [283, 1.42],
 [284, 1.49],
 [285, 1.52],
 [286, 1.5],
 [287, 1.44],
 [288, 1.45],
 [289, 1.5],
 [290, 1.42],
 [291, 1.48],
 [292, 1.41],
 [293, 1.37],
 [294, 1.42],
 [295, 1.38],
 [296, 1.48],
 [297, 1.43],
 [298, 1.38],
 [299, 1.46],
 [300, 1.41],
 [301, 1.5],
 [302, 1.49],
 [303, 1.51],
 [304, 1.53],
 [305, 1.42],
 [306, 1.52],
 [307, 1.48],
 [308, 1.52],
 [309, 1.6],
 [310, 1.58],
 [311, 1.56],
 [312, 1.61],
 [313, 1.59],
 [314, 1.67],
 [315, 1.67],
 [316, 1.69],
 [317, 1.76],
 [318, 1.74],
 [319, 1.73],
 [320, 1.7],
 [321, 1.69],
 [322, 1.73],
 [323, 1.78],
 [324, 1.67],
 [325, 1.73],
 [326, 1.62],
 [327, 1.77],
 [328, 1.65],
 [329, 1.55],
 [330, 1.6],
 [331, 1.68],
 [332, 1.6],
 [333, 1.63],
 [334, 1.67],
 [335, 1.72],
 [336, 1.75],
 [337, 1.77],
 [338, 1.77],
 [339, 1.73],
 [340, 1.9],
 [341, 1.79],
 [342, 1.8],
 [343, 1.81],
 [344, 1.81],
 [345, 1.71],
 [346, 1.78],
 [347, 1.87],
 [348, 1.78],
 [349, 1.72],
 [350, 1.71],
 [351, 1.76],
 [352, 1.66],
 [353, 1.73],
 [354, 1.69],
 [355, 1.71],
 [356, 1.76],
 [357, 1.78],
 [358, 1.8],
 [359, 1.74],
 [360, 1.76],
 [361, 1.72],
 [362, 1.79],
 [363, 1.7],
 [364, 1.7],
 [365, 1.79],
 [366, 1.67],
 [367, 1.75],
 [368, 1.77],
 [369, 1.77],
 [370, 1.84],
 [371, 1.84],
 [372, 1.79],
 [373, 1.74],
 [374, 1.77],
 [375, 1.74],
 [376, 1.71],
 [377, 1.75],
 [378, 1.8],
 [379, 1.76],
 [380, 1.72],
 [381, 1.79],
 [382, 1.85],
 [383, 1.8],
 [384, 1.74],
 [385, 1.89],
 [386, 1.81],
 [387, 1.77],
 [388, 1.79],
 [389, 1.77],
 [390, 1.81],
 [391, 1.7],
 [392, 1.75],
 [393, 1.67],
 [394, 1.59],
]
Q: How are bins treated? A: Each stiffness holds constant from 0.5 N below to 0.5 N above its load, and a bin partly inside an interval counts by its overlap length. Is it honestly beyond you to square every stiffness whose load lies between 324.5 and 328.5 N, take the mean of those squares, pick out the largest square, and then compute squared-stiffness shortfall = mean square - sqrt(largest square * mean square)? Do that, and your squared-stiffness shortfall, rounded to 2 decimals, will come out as -0.13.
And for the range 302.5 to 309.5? -0.13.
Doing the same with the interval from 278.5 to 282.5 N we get -0.10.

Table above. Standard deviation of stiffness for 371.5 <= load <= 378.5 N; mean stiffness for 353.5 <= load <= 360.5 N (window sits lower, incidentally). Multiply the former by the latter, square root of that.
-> 0.23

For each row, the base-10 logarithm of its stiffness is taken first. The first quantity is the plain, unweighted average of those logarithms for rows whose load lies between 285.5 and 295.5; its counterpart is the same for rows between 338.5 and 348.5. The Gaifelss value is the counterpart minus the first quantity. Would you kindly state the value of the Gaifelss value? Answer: 0.10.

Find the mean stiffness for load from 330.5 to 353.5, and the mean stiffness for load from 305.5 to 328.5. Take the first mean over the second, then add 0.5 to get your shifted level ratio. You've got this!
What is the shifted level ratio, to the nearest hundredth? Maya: 1.55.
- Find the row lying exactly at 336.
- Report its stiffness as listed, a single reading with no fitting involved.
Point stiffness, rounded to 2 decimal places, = 1.75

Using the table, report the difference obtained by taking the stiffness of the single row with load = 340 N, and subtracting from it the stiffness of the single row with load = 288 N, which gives 0.45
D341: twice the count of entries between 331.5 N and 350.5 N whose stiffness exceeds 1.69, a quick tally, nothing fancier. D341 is 32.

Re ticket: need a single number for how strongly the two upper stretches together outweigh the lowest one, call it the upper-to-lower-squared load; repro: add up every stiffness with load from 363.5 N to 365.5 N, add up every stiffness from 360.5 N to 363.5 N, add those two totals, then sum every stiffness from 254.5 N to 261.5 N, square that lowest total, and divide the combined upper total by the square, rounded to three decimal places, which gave 0.080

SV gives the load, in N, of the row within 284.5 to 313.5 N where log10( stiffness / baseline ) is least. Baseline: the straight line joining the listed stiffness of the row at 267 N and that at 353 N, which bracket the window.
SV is 298 N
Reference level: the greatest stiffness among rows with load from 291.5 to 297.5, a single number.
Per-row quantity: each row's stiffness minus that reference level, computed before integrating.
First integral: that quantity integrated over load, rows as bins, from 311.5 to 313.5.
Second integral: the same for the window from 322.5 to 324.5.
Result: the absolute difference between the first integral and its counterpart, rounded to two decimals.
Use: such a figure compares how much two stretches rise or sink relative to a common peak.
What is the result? 0.25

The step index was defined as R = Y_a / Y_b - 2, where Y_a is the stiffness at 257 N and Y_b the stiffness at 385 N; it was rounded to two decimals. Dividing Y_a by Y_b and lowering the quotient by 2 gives -1.22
